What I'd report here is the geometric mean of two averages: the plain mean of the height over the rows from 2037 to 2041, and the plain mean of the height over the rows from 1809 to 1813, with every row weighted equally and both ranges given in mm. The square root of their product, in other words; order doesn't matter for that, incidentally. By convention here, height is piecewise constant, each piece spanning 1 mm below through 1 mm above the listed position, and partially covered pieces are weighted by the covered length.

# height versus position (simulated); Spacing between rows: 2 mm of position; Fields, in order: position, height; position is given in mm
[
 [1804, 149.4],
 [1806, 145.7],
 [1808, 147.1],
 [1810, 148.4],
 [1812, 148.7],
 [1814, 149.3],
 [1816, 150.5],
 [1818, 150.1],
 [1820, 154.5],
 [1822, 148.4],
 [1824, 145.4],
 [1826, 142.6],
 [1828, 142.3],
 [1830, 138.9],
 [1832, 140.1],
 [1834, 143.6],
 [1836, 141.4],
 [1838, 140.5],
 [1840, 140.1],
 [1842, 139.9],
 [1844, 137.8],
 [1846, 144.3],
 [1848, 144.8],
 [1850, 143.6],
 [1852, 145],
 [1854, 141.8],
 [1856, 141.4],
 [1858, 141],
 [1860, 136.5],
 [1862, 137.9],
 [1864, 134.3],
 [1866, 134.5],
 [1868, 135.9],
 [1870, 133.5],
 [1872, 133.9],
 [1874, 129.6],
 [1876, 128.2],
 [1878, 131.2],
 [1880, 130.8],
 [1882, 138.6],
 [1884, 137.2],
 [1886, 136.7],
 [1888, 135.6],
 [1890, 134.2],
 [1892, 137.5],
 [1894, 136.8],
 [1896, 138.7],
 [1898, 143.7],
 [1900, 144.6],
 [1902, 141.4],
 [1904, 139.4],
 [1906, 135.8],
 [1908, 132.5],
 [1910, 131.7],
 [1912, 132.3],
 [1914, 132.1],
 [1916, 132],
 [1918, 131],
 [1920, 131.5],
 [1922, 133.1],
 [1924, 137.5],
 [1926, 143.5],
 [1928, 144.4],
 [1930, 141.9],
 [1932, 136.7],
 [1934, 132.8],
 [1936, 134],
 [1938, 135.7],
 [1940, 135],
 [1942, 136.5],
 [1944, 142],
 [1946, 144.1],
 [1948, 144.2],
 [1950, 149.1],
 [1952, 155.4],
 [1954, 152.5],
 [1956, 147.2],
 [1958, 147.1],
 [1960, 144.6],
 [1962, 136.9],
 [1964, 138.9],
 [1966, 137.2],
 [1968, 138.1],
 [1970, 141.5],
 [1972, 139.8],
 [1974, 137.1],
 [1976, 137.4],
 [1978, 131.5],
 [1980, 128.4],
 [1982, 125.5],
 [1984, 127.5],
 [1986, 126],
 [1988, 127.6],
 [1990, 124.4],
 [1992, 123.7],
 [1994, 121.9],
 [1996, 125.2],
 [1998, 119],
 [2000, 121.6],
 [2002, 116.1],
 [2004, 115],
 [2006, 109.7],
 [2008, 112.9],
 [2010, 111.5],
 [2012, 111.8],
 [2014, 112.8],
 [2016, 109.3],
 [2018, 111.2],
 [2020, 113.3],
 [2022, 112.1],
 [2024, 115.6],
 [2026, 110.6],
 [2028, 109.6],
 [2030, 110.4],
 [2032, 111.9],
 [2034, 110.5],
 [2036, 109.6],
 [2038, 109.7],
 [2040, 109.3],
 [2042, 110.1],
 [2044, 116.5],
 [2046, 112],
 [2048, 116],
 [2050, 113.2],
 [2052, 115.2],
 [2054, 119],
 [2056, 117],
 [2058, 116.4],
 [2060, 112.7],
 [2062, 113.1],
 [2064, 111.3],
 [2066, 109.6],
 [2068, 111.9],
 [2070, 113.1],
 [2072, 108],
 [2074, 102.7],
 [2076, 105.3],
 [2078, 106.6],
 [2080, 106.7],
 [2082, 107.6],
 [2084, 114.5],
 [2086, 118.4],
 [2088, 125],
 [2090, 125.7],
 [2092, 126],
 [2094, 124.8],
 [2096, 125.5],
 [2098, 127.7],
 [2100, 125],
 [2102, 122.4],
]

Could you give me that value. 128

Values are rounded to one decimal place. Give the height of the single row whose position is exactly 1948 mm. 144.2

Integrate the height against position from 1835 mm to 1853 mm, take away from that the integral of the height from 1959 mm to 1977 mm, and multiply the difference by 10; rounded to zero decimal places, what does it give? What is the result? 518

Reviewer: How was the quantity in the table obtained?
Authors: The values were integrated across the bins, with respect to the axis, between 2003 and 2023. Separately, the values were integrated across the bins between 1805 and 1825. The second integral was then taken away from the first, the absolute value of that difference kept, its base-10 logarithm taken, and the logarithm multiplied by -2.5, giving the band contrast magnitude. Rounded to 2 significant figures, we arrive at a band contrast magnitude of -7.2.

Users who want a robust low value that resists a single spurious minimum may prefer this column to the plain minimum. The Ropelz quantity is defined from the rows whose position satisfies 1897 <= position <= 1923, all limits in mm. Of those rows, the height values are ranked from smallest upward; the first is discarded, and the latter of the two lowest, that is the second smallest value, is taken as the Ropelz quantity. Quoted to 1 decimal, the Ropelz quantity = 131.5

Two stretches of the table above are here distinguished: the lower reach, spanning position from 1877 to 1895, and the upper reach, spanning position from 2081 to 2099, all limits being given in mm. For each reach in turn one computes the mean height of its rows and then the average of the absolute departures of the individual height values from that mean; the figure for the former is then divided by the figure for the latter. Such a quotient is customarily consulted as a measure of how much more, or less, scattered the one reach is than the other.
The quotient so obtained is 0.4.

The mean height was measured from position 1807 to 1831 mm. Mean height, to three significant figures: 147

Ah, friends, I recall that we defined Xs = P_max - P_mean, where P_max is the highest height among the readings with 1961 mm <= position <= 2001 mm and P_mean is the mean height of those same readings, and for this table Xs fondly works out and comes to 11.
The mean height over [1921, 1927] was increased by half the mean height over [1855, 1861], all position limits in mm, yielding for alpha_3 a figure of 208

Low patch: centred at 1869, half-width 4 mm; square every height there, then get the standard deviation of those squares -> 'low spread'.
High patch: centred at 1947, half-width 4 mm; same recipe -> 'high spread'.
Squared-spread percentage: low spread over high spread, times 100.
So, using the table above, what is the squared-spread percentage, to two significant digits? 32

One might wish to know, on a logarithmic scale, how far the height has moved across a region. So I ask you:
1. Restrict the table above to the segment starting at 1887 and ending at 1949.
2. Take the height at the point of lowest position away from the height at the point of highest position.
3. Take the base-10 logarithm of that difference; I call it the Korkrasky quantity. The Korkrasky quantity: 0.93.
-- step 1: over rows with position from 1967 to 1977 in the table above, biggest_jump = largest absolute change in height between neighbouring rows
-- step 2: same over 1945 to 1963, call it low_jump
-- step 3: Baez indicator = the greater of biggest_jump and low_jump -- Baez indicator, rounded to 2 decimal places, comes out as 7.70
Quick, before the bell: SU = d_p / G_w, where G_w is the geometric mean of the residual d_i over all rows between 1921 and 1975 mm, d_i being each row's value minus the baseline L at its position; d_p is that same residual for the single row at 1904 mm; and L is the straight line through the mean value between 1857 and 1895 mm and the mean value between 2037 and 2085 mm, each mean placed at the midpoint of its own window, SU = 0.6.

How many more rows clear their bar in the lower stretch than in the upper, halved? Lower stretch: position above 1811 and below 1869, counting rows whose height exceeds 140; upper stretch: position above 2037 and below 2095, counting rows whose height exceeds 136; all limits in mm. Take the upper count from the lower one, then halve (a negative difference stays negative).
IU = 10.5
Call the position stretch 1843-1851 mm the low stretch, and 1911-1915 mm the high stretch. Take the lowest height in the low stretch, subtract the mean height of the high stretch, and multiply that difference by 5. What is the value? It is 28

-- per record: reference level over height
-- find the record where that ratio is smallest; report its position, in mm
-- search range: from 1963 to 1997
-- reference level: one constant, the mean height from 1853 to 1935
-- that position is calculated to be 1970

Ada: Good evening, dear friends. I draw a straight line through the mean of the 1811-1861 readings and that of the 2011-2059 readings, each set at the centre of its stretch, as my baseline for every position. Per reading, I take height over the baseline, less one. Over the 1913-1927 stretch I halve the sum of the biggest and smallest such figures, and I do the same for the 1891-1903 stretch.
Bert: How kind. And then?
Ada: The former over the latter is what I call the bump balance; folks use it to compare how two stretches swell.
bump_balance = 1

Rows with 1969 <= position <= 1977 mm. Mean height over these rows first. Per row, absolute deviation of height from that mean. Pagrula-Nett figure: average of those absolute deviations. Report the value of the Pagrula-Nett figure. 1.7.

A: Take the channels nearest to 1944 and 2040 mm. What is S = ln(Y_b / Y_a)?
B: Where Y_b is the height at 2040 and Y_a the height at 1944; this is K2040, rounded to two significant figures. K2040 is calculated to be -0.26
